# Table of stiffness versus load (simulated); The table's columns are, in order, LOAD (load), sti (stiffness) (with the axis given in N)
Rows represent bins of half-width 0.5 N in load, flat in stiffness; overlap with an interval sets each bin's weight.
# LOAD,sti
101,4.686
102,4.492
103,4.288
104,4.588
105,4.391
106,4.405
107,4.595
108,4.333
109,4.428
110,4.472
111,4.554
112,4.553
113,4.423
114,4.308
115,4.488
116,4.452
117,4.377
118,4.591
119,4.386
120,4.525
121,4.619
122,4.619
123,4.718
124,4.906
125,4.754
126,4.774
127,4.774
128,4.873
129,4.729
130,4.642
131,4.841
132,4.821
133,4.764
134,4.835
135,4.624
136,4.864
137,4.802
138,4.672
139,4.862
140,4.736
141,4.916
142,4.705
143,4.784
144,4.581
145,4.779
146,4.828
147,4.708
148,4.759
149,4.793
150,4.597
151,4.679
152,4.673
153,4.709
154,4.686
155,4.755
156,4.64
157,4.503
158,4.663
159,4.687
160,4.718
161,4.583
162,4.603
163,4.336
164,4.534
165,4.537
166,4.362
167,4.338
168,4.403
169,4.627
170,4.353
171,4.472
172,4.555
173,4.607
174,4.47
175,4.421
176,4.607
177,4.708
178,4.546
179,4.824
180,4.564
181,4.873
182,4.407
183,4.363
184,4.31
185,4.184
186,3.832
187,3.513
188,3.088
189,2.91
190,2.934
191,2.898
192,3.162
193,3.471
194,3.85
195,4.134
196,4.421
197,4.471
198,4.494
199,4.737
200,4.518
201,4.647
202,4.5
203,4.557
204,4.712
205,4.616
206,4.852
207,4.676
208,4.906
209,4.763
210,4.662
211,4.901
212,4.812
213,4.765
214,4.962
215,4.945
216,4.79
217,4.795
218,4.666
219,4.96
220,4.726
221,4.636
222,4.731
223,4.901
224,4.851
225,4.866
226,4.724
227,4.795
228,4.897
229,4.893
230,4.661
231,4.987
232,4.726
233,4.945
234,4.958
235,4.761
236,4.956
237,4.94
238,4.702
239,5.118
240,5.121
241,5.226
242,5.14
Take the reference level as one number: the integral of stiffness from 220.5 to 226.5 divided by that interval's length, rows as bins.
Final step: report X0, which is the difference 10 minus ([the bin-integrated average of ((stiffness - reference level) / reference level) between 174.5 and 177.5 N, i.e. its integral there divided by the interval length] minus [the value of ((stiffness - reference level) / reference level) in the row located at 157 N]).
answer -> 10.0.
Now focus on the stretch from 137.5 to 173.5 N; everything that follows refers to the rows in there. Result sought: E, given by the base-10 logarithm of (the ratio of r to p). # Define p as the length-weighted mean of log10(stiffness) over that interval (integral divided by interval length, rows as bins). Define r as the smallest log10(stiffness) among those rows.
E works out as -0.019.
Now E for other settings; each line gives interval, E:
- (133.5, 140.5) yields -0.009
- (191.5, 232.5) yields -0.124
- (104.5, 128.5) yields -0.016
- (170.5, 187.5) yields -0.072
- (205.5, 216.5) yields -0.009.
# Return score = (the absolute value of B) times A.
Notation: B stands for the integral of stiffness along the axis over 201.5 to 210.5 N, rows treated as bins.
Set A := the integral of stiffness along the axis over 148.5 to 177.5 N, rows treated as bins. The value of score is 5602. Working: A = 133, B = 42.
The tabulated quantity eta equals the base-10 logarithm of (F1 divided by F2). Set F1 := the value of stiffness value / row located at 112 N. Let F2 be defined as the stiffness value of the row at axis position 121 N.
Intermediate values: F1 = 4.553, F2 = 4.619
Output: -0.006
